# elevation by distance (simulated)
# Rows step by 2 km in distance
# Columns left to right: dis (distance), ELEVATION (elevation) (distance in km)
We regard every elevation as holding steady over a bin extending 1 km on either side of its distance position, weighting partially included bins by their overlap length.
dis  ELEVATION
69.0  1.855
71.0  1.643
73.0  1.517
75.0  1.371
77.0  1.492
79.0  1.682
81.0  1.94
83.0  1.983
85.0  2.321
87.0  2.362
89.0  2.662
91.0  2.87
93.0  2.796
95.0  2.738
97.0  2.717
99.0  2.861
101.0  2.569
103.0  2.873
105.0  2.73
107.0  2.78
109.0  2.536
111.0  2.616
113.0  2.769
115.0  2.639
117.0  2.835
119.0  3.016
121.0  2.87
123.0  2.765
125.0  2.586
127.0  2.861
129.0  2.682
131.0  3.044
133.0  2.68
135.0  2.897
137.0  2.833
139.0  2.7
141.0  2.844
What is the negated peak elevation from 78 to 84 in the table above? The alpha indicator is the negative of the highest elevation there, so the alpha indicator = -1.98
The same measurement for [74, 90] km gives -2.66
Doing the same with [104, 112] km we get -2.78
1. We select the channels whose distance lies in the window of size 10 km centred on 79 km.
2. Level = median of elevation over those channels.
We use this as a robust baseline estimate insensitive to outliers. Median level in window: 1.68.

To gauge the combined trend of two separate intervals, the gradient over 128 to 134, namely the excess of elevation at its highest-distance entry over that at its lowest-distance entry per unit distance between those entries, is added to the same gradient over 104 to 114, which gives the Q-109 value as 0.00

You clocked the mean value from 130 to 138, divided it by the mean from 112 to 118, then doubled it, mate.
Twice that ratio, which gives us 2.08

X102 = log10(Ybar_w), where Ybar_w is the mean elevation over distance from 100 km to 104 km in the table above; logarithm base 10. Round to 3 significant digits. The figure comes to 0.435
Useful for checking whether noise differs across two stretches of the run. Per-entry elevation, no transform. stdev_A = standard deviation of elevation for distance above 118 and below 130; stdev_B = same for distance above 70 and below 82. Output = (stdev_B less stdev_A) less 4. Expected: -3.96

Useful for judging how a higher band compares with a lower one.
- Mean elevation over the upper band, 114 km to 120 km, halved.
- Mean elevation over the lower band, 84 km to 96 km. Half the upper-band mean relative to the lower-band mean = 0.54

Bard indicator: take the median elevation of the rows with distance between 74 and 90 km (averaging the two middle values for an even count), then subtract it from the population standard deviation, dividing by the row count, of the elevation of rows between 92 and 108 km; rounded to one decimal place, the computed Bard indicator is -1.9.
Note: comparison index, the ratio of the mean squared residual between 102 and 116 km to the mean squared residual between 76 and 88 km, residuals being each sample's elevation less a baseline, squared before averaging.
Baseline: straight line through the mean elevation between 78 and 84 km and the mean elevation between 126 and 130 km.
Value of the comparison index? 1.71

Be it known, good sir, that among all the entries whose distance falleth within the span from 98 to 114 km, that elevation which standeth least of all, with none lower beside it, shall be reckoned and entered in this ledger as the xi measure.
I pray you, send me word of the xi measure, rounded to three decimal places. 2.536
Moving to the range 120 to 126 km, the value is 2.586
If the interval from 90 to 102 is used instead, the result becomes 2.569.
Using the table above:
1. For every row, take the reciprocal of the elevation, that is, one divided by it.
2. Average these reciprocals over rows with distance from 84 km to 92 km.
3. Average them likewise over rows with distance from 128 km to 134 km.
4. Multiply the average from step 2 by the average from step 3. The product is 0.141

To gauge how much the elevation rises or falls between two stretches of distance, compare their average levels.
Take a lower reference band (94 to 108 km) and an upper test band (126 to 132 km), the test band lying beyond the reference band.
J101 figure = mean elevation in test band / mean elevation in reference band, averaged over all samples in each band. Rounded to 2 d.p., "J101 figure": 1.04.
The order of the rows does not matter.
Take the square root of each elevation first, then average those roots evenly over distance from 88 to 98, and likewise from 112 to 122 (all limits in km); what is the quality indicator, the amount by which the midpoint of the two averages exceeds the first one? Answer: 0.01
